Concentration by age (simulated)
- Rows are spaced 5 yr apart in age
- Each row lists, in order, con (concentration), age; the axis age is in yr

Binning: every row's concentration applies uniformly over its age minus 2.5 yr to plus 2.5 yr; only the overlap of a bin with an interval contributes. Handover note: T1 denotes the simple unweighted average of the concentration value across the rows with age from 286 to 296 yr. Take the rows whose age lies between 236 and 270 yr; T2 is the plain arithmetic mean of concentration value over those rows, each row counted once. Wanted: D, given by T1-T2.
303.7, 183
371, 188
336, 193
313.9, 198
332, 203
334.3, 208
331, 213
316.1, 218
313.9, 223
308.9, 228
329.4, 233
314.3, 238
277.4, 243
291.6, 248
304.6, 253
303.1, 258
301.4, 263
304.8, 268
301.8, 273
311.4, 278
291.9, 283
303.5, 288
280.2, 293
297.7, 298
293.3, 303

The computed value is -8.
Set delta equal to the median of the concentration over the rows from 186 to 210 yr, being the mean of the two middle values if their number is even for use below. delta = 334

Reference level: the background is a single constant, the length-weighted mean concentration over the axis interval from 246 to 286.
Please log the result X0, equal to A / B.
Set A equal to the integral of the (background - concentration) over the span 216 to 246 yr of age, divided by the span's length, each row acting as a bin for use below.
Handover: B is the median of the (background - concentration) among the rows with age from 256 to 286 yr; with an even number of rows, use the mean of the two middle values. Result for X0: 8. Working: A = -8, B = -1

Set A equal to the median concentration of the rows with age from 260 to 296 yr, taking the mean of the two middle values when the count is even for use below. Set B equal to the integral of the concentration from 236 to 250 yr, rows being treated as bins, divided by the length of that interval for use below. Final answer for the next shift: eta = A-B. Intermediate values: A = 302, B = 294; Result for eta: 8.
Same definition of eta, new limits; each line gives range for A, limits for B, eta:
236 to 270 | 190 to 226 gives -23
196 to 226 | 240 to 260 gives 29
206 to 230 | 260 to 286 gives 14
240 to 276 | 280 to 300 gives 8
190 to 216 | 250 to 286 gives 29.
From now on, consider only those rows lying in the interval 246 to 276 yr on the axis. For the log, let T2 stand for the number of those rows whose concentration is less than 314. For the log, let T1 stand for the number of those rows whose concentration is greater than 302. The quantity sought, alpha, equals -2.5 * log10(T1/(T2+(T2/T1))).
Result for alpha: 1.1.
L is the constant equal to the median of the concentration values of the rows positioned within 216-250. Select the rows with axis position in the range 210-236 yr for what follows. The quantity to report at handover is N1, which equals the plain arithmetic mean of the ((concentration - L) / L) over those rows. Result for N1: 0.019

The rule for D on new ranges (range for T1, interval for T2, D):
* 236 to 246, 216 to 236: -21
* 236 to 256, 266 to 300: -2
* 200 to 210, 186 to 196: -20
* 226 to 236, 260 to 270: 16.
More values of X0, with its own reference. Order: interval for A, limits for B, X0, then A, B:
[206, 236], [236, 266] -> 26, -20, -1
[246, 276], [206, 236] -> 0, 0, -21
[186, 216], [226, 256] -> 6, -34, -5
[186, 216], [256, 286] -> 35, -34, -1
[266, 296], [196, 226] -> 0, 3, -22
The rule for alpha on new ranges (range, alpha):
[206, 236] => -1.0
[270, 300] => 1.6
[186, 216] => -1.8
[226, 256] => 0.2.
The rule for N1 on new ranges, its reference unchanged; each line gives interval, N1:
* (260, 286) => -0.037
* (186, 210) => 0.075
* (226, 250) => -0.031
